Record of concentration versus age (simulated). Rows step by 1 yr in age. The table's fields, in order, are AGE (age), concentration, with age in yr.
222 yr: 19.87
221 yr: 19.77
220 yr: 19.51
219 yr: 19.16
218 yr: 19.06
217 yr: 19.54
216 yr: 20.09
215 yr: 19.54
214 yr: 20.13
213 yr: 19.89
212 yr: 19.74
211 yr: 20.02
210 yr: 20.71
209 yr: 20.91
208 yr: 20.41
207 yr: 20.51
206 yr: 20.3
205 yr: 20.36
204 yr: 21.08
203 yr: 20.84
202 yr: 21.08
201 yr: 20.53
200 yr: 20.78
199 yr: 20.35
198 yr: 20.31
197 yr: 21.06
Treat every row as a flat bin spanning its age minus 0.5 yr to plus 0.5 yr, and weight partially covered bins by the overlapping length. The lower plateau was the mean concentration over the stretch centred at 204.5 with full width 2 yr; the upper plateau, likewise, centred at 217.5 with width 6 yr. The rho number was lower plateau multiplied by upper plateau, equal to 404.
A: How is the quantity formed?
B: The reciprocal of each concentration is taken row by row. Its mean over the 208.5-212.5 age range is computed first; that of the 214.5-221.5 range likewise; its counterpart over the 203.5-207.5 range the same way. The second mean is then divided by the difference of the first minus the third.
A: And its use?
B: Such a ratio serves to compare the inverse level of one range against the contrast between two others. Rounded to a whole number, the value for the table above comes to 95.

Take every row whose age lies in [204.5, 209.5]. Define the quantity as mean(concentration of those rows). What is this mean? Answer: 20.5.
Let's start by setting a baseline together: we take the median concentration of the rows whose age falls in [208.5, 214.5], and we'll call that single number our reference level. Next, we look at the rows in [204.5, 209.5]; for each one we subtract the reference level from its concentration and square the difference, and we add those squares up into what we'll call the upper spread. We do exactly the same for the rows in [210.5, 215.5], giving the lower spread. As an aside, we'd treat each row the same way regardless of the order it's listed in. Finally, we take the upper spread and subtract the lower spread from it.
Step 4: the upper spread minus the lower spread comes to 0.69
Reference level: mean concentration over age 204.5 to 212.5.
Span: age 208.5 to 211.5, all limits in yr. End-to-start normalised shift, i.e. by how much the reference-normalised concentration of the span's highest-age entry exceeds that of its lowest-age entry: -0.04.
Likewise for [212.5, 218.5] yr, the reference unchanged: -0.04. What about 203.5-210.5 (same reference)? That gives -0.02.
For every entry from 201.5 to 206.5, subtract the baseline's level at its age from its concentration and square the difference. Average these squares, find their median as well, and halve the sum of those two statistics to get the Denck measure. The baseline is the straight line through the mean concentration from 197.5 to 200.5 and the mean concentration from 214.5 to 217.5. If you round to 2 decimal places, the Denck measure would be 0.30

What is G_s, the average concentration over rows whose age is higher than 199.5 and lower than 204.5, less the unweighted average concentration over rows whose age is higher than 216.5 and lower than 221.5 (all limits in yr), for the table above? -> 1.5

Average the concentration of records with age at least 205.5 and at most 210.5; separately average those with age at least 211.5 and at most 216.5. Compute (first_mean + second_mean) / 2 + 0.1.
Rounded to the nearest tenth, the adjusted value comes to 20.3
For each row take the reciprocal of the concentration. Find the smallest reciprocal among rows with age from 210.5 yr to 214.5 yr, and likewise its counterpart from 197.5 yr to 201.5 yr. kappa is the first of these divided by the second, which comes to 1.03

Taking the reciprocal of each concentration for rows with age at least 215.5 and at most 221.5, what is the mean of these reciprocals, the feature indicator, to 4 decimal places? 0.0512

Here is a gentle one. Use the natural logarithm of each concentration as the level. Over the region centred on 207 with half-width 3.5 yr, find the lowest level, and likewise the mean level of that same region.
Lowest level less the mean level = -0.0151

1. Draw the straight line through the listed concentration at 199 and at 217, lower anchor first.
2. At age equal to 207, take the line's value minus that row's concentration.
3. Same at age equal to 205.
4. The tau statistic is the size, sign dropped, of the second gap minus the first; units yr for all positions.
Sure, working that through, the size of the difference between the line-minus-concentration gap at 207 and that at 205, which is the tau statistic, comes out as 0.24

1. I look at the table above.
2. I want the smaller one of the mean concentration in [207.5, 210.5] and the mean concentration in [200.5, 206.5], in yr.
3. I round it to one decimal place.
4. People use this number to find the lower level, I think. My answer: 20.7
